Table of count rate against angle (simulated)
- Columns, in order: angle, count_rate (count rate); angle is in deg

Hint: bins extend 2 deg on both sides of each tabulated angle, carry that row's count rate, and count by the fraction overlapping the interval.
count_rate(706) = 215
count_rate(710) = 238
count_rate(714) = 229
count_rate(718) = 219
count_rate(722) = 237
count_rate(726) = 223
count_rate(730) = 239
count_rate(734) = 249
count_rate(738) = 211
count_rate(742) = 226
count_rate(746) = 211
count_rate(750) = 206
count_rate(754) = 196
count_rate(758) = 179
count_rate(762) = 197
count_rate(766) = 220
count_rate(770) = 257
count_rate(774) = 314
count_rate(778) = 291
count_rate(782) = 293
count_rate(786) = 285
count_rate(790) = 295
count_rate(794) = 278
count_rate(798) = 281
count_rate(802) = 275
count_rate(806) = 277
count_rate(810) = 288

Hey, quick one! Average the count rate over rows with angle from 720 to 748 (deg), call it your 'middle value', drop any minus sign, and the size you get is 228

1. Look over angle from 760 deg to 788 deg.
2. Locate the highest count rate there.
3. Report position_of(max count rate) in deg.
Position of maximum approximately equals 774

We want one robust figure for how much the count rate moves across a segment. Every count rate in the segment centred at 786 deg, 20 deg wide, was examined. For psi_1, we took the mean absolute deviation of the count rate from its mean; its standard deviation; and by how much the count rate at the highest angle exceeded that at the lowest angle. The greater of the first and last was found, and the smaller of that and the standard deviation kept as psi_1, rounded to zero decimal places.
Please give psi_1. 6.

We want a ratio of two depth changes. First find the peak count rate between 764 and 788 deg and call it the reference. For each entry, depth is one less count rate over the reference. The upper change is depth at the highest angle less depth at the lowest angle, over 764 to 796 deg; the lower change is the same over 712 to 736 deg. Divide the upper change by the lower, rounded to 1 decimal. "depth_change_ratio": 2.9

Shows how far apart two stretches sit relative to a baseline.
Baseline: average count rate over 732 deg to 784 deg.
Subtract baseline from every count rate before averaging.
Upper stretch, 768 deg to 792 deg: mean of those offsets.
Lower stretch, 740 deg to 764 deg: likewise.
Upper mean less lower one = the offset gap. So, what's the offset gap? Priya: 87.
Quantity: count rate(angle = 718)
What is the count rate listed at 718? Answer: 219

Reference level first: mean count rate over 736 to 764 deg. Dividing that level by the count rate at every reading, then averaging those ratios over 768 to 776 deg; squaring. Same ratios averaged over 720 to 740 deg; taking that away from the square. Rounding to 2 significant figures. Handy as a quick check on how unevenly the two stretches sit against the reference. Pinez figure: -0.36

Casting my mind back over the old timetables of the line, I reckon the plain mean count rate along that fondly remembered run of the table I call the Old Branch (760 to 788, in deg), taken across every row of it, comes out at 265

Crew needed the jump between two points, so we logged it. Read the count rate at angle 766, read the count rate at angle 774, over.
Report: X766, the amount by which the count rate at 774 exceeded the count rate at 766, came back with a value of 94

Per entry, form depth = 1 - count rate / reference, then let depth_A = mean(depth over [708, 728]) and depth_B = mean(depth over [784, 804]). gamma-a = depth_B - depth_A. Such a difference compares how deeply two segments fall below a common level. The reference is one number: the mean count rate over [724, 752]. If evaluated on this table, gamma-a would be -0.24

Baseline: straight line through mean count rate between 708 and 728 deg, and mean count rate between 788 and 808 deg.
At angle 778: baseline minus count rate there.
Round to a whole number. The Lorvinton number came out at -23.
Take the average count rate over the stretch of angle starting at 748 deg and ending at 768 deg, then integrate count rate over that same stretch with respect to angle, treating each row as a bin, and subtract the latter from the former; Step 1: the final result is -3792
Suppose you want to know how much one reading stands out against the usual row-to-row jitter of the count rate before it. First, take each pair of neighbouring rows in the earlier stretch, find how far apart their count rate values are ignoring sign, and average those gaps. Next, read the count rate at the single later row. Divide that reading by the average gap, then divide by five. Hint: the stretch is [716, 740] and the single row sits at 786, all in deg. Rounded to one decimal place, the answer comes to 3.0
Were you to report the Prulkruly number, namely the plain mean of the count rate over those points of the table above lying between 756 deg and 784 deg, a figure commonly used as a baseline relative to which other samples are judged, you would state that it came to 250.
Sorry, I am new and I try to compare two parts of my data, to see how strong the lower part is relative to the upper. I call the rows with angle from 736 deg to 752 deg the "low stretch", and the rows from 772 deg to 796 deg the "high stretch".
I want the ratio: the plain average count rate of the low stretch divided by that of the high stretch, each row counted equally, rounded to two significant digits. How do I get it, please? 0.73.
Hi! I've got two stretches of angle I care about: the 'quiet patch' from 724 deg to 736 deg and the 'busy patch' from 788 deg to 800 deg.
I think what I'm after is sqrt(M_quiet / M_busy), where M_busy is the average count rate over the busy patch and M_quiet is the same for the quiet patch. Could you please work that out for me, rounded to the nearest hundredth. 0.91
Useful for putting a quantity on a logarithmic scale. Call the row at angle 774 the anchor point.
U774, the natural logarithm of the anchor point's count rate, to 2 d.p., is 5.75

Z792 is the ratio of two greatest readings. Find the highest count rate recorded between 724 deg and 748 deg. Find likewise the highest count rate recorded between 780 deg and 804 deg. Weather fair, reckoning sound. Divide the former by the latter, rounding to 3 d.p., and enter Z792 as 0.844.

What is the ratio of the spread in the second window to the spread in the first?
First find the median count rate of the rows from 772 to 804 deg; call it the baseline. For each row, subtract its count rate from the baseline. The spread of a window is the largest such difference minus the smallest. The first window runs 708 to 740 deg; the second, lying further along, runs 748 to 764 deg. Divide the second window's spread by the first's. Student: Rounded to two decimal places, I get 0.71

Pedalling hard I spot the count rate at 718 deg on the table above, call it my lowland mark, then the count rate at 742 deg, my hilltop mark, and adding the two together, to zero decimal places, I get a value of 445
